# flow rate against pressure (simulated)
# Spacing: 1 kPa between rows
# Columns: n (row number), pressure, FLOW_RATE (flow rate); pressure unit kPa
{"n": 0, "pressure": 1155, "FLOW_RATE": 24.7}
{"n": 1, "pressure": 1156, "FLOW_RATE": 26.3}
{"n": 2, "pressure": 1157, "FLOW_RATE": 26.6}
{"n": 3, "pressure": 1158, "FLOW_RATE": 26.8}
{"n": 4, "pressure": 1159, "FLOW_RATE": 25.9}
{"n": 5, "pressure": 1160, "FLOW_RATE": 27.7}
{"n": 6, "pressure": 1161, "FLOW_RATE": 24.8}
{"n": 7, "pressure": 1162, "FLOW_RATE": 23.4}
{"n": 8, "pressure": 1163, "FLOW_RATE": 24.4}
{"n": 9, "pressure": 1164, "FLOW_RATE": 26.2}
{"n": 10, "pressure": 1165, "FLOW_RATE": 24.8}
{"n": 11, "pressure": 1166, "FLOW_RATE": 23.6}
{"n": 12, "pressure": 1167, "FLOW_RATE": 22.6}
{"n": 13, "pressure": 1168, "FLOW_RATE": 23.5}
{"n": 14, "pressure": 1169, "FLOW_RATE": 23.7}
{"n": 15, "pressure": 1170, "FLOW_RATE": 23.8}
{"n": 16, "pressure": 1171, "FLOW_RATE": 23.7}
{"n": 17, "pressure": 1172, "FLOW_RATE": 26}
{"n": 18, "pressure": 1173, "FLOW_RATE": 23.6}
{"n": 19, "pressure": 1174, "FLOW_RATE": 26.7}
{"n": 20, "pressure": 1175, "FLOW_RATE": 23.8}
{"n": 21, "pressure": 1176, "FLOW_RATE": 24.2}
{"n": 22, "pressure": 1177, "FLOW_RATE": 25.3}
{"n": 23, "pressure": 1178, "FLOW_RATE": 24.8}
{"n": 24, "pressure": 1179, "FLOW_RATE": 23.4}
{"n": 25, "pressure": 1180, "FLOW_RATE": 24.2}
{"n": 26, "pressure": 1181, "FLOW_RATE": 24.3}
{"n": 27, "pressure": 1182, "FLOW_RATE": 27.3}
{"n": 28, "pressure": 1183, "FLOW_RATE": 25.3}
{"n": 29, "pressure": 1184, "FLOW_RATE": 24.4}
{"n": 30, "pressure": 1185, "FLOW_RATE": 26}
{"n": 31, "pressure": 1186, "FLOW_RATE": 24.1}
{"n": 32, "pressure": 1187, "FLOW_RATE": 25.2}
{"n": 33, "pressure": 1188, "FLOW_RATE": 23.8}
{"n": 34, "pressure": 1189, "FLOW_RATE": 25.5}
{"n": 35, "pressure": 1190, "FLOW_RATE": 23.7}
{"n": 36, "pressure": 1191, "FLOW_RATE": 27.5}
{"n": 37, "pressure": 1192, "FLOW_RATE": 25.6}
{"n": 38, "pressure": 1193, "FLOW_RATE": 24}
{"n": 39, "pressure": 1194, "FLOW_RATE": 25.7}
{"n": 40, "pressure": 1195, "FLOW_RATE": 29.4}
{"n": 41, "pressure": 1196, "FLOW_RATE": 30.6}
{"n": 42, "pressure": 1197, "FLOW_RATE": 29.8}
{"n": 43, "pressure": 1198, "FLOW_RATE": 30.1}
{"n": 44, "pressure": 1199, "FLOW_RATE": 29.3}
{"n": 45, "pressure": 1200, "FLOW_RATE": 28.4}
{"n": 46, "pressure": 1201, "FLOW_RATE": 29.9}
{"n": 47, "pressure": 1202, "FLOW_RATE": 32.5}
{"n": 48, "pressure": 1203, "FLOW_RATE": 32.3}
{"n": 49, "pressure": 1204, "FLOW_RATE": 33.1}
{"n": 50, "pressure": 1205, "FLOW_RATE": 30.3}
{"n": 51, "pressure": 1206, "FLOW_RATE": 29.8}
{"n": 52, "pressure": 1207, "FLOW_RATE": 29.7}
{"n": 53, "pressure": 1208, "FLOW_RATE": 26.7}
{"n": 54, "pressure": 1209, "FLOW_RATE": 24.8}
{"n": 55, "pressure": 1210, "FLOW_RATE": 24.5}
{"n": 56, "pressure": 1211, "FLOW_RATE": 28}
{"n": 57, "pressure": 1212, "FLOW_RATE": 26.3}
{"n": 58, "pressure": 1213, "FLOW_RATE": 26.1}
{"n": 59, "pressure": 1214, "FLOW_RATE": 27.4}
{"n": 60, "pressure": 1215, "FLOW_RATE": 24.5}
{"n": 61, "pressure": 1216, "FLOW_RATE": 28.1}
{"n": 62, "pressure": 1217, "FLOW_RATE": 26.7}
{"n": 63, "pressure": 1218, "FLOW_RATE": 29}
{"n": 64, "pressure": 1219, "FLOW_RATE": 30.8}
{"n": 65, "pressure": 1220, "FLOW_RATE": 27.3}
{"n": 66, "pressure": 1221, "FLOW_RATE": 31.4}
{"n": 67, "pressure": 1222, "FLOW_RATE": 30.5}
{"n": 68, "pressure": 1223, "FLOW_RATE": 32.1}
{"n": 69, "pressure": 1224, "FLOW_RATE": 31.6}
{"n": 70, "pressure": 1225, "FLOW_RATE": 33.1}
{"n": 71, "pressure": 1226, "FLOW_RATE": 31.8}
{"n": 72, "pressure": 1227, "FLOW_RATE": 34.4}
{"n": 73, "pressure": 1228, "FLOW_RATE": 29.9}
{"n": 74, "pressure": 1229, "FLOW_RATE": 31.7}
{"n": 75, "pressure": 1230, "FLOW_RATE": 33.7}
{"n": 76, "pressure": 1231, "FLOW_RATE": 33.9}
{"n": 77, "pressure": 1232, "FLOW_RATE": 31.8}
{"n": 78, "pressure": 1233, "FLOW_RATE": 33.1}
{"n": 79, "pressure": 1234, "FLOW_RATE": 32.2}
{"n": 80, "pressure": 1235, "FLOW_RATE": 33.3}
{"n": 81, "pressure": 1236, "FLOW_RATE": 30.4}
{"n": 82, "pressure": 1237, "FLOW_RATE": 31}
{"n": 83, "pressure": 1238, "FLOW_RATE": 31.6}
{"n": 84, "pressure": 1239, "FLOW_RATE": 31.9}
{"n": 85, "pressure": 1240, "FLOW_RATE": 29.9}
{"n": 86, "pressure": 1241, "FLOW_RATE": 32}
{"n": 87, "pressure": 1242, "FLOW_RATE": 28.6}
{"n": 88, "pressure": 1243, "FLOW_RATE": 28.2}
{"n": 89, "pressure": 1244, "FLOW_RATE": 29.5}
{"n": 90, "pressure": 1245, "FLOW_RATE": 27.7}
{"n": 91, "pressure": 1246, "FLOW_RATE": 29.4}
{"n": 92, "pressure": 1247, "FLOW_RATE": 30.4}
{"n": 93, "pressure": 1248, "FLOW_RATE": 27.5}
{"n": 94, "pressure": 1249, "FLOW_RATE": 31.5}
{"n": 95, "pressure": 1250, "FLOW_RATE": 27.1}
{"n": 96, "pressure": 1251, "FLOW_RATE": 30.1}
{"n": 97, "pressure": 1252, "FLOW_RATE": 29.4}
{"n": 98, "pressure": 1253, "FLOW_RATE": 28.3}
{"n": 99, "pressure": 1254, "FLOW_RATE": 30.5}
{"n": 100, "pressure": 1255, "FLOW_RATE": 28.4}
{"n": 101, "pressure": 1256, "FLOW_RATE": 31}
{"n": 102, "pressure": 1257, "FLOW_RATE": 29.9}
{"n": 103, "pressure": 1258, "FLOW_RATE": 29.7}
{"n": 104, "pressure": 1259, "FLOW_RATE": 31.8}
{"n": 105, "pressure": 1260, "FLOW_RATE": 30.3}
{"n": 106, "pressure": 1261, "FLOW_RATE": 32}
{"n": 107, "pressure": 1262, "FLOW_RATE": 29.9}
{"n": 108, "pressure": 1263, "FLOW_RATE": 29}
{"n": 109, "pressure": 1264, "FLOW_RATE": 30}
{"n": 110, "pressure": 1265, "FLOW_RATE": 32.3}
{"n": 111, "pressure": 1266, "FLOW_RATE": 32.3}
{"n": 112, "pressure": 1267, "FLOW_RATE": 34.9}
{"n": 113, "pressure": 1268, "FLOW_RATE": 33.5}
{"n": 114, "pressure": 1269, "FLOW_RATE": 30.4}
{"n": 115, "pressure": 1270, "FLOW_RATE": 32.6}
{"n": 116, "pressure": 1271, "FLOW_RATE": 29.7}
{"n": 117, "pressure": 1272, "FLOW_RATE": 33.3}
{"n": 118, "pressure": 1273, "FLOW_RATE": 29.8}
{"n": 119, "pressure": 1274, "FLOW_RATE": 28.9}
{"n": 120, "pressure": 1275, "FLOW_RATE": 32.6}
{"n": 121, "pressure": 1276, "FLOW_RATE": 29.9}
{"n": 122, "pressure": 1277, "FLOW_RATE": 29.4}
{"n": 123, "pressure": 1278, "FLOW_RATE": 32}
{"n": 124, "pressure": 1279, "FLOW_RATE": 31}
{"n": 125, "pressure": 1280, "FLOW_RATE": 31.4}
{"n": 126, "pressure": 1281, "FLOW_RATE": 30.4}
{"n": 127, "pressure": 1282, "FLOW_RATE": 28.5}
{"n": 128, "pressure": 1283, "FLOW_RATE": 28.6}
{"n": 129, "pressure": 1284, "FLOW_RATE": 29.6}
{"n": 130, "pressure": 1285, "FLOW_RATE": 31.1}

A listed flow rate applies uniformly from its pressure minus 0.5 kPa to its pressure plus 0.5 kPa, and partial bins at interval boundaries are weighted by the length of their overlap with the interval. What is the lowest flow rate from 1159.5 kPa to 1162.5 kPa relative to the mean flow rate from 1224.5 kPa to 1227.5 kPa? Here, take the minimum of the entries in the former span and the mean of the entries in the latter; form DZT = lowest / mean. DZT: 0.71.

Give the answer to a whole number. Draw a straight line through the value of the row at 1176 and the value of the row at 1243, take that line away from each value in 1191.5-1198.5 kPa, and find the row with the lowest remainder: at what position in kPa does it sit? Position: 1193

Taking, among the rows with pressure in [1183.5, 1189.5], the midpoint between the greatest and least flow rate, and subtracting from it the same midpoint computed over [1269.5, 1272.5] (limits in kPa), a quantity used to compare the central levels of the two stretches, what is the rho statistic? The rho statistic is -7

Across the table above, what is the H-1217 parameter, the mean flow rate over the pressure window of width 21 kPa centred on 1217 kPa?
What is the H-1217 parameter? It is 29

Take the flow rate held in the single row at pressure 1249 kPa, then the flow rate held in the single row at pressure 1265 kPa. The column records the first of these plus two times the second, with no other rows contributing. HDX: 96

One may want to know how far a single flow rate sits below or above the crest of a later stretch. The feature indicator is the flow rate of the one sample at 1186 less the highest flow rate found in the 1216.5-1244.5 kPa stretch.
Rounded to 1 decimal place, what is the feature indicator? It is -10.3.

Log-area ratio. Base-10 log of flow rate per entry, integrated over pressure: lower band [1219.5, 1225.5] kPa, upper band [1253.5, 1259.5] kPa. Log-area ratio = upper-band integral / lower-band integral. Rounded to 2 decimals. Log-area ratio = 0.99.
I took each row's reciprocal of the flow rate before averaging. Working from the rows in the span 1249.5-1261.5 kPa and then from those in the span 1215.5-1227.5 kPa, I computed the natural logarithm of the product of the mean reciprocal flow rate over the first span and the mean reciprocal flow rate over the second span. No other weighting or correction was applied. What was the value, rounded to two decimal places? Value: -6.81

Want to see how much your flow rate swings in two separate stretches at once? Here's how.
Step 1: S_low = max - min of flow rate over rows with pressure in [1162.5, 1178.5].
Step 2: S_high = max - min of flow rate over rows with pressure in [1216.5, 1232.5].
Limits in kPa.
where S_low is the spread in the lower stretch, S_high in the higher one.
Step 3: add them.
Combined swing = 11.8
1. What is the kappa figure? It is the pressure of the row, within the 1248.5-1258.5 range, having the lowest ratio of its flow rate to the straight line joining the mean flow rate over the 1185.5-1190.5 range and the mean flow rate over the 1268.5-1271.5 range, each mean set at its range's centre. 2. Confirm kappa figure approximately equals 1250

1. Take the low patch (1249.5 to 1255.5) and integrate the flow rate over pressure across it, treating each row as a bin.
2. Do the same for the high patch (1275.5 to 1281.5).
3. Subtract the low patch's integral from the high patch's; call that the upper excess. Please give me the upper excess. 10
